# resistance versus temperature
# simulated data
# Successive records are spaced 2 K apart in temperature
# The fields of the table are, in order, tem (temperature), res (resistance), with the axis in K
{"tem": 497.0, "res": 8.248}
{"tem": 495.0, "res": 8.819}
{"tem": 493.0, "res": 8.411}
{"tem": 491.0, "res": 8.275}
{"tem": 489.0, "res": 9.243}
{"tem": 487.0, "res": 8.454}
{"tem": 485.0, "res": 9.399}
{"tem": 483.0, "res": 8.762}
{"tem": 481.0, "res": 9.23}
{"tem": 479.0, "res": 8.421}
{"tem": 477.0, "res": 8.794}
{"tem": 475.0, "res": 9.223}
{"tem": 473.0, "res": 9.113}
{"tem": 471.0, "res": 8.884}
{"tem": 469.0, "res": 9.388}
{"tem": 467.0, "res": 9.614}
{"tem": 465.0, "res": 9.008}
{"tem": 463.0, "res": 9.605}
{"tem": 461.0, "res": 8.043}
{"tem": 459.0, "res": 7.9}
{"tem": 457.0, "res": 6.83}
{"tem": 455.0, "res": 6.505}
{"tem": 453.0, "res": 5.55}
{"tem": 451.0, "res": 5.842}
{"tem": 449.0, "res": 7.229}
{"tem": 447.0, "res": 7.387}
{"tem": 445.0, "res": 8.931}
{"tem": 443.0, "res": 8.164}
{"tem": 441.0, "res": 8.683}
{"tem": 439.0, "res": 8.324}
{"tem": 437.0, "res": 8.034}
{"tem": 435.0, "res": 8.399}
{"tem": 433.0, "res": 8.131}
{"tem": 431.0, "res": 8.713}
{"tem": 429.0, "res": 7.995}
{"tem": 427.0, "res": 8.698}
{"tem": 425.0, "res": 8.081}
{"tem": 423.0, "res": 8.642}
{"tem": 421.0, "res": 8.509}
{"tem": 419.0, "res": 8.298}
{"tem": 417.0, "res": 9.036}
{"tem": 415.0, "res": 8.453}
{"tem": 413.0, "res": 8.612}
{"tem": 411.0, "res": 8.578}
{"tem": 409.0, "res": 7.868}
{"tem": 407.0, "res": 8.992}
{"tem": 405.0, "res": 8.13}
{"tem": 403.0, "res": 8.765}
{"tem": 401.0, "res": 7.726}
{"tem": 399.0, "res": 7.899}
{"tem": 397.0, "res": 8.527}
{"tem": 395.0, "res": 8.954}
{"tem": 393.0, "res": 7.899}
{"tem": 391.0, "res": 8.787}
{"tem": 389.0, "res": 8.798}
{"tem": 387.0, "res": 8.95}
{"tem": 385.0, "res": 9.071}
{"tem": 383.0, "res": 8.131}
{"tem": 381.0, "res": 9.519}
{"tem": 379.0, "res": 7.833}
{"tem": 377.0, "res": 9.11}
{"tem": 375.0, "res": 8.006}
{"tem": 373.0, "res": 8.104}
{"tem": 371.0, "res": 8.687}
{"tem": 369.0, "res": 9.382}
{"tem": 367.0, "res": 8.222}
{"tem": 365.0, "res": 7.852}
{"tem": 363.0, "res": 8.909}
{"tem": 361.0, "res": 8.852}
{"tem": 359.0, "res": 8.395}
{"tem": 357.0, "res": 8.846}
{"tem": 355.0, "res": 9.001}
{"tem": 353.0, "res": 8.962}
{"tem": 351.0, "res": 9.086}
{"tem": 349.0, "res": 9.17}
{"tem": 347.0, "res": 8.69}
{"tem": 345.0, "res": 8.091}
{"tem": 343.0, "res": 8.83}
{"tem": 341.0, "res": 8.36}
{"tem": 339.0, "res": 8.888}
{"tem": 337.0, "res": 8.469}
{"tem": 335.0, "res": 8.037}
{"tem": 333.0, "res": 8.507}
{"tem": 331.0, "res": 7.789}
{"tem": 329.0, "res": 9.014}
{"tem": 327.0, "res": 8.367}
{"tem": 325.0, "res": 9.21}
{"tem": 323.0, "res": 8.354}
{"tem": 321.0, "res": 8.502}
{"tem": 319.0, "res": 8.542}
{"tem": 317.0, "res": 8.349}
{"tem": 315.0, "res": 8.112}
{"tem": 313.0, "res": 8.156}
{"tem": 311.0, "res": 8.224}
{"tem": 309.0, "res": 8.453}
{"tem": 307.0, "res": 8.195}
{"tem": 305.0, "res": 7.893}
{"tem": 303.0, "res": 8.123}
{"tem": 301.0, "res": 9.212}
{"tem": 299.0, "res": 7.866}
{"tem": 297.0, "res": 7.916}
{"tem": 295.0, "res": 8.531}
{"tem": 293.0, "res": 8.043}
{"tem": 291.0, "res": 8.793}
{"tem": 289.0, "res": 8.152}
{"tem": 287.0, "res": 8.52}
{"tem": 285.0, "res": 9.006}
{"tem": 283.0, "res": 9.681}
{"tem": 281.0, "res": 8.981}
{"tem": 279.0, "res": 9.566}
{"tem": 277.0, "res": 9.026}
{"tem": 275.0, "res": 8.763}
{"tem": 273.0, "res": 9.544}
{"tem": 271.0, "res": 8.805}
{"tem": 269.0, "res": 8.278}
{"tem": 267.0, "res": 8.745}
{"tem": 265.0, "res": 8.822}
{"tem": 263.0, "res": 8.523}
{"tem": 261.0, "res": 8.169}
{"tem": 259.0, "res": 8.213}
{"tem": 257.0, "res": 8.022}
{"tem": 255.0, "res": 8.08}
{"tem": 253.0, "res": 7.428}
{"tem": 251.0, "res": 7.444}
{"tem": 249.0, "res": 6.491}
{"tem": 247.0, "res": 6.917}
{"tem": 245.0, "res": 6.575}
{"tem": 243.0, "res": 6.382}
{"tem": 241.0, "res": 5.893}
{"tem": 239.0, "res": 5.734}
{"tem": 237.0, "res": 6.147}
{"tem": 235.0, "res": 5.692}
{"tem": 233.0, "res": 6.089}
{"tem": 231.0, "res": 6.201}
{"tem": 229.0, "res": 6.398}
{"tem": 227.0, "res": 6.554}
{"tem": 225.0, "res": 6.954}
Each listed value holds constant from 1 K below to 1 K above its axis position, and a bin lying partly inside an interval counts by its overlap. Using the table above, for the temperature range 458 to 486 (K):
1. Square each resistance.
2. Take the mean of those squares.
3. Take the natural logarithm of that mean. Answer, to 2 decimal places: 4.39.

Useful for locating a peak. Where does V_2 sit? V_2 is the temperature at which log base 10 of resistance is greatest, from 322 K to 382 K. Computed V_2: 381.0 K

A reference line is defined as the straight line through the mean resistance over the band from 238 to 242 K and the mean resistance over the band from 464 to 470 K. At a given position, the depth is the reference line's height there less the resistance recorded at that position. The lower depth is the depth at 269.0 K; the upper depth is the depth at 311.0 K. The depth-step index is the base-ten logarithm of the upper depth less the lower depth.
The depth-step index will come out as -0.2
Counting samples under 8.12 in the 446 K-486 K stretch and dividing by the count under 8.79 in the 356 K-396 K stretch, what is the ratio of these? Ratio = 0.80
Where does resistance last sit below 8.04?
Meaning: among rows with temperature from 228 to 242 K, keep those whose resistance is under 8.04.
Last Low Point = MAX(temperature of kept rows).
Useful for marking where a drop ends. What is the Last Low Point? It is 241.0 K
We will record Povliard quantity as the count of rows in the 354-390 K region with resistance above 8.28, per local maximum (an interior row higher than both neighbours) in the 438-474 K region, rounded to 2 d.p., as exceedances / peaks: 3.00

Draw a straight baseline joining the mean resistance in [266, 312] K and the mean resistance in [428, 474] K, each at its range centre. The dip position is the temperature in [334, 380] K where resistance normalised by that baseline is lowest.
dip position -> 365.0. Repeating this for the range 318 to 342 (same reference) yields 331.0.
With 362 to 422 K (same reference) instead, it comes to 401.0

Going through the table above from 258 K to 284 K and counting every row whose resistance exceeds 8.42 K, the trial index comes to 10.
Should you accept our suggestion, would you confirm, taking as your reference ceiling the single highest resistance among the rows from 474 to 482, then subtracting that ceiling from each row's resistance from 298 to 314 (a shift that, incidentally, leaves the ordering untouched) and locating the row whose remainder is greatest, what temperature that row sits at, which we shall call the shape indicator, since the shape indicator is 301.0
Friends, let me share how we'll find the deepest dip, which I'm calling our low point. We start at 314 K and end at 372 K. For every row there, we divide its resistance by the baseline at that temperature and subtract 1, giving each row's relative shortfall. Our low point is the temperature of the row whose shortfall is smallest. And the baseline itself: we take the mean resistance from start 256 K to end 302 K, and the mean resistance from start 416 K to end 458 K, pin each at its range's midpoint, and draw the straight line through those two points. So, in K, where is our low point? 331.0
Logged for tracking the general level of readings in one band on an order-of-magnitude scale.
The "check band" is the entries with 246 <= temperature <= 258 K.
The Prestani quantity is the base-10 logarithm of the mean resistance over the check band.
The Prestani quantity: 0.869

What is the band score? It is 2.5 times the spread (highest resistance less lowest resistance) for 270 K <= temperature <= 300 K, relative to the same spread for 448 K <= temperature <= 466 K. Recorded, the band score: 1.1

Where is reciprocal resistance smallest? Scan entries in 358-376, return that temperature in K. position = 369.0 K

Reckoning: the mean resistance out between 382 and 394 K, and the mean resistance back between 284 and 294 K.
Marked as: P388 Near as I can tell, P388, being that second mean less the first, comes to -0.10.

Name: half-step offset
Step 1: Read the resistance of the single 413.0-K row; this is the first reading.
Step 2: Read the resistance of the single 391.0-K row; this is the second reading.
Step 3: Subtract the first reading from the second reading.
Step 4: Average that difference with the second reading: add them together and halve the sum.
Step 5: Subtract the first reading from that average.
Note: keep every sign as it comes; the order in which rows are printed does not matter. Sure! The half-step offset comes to -4.1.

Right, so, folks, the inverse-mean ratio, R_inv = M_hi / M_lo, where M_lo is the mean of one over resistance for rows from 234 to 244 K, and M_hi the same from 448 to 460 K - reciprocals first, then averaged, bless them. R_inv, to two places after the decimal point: 0.91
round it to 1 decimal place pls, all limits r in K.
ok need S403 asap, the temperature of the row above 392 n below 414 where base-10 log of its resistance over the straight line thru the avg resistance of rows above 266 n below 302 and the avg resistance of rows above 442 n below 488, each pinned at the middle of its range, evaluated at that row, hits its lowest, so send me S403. 401.0 K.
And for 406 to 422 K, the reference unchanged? 409.0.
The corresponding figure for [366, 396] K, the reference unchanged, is 379.0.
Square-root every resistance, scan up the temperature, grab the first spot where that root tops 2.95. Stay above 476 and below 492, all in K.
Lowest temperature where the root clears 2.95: 477.0 K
